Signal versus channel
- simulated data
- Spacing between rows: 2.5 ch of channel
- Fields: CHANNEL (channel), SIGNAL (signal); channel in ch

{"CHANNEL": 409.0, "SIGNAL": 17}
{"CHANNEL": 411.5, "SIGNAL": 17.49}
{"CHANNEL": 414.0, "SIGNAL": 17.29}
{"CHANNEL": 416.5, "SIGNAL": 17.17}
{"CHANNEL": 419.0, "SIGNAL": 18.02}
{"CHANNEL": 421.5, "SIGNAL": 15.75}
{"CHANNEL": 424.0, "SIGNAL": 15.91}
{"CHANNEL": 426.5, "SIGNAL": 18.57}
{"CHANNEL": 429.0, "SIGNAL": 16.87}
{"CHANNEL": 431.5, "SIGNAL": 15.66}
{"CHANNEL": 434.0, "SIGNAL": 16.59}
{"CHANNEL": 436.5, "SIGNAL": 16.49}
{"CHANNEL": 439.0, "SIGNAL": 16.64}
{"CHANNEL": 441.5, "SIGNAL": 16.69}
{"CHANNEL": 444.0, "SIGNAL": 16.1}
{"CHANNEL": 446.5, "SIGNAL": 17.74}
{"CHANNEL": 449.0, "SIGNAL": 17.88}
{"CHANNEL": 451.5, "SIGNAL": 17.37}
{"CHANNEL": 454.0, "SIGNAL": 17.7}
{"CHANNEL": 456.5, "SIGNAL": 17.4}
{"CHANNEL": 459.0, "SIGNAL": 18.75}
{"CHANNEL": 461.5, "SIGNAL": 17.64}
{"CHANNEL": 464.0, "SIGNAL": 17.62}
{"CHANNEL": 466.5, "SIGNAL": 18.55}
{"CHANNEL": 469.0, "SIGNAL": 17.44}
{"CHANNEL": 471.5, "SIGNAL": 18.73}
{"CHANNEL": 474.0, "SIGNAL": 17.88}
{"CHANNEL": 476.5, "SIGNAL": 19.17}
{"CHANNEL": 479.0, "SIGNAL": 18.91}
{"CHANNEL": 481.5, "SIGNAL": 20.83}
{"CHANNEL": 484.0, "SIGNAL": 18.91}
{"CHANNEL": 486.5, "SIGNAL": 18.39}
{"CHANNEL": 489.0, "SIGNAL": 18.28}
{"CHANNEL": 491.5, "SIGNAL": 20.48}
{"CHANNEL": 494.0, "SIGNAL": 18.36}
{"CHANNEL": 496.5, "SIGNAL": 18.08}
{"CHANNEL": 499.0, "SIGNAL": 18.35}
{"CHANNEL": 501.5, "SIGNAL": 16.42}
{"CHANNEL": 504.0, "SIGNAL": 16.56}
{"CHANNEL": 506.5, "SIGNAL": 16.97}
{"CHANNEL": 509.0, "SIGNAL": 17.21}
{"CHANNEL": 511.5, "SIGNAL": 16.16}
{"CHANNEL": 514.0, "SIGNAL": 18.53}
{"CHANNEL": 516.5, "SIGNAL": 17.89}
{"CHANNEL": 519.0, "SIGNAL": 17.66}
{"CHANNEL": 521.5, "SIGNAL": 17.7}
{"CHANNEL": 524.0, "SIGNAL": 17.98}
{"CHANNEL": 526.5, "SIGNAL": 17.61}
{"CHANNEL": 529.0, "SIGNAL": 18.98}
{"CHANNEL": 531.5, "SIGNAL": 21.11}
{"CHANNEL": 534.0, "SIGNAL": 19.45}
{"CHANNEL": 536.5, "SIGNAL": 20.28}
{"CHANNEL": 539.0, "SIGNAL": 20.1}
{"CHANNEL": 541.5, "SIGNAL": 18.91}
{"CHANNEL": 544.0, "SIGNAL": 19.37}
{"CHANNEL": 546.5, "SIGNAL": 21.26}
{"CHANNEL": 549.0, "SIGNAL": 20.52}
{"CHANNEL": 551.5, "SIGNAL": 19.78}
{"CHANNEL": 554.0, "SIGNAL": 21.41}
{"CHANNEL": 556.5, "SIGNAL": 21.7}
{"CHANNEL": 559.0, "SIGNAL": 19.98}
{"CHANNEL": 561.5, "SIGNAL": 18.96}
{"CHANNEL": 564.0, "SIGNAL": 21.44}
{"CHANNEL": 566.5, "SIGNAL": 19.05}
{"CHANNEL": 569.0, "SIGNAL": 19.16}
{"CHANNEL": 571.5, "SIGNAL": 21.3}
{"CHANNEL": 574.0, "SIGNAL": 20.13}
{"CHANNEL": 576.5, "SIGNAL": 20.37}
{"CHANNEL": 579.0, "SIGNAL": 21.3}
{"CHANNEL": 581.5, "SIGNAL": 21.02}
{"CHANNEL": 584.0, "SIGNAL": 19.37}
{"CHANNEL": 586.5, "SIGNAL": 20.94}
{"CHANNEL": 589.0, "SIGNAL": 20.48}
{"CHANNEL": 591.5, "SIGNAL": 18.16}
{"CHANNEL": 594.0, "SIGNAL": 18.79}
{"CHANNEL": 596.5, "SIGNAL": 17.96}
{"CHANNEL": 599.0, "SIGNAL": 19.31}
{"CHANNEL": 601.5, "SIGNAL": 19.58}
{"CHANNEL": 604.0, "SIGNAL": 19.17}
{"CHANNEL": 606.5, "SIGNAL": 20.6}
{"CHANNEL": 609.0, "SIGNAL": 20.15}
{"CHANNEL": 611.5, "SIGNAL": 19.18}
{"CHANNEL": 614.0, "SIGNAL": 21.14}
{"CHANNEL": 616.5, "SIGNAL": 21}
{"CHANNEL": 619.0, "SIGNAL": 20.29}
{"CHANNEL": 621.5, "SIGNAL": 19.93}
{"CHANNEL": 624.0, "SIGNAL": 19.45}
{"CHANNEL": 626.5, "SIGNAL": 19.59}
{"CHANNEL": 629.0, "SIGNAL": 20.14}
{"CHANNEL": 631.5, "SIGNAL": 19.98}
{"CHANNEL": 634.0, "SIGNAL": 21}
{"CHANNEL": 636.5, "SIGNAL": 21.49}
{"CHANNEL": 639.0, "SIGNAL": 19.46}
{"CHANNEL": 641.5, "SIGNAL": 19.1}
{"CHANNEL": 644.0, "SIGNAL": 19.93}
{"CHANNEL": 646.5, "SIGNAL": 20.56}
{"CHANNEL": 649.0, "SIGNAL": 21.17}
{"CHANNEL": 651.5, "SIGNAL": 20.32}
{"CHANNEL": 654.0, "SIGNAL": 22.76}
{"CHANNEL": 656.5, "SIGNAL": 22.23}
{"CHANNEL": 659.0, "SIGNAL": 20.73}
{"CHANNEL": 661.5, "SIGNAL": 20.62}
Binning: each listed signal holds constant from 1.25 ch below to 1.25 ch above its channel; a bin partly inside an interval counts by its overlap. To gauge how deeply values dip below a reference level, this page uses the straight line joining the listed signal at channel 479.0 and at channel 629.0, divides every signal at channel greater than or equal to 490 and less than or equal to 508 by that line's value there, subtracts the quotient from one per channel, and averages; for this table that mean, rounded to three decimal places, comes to 0.062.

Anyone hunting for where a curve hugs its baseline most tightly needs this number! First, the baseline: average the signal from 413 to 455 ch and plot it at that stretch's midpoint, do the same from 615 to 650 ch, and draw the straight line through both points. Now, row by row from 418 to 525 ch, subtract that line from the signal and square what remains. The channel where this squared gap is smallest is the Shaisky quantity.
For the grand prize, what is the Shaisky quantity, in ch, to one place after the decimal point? 429.0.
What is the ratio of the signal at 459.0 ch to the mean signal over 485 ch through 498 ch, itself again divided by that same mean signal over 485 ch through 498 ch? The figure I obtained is 0.0535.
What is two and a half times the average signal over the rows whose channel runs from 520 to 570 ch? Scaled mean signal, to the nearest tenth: 49.3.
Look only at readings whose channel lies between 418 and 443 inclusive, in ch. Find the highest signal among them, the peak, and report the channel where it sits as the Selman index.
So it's 426.5 ch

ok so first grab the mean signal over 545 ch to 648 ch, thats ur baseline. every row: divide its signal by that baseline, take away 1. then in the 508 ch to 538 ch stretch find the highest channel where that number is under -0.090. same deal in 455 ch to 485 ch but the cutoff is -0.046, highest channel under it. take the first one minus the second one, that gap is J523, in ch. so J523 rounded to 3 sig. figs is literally 42.5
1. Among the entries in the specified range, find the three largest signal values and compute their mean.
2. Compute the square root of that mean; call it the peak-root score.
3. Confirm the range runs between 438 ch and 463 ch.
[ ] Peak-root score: 4.26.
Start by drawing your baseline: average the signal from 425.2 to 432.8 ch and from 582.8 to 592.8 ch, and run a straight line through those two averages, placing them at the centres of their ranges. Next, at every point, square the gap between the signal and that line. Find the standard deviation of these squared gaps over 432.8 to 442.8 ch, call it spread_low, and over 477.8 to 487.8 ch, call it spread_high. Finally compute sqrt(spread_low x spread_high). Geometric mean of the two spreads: 0.5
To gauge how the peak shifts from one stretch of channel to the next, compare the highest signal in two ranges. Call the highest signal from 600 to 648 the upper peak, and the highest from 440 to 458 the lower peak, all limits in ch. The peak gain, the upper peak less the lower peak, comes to 3.6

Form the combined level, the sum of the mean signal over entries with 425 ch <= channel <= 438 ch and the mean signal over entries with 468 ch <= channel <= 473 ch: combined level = 34.9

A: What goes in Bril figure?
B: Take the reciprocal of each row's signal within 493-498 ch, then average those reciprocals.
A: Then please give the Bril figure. 0.0549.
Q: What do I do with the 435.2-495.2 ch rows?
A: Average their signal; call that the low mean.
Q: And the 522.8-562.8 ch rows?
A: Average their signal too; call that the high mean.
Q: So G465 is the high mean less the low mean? 1.8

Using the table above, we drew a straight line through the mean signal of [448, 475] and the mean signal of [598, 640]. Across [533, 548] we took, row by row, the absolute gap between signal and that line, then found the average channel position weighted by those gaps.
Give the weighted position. 541.2 ch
